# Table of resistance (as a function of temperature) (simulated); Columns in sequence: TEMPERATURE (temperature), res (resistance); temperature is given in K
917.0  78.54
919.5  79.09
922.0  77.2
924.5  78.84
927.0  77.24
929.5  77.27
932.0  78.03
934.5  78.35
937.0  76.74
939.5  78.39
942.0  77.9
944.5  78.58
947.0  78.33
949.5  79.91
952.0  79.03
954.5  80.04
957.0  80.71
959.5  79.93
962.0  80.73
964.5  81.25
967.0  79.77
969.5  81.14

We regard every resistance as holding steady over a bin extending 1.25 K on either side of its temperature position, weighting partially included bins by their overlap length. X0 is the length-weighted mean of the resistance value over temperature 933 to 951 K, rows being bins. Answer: 78.3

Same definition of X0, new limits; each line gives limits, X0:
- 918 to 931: 77.9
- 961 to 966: 80.9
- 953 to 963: 80.3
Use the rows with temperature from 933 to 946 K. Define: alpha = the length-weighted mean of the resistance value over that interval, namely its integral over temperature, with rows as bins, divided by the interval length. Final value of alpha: 78.0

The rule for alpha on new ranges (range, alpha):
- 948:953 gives 79.4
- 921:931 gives 77.7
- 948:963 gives 80.0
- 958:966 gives 80.6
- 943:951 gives 78.9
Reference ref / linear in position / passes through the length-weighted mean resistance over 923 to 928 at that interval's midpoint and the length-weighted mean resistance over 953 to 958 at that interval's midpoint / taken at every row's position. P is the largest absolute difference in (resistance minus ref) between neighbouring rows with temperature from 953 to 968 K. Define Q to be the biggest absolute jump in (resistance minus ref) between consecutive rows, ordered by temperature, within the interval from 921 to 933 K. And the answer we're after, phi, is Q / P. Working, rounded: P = 1.67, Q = 1.79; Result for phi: 1.1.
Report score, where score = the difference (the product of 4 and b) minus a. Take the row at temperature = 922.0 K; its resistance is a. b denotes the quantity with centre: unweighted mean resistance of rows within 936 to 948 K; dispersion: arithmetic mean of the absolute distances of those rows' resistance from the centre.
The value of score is -75.1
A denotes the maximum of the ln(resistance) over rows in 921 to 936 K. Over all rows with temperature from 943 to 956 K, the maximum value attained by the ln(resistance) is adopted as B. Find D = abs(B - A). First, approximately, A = 4.37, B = 4.38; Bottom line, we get 0.0151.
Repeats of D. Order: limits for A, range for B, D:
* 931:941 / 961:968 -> 0.0358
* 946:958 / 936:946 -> 0.0267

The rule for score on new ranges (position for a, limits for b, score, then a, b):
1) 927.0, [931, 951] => -75.1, 77.24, 0.54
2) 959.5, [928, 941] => -77.5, 79.93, 0.60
